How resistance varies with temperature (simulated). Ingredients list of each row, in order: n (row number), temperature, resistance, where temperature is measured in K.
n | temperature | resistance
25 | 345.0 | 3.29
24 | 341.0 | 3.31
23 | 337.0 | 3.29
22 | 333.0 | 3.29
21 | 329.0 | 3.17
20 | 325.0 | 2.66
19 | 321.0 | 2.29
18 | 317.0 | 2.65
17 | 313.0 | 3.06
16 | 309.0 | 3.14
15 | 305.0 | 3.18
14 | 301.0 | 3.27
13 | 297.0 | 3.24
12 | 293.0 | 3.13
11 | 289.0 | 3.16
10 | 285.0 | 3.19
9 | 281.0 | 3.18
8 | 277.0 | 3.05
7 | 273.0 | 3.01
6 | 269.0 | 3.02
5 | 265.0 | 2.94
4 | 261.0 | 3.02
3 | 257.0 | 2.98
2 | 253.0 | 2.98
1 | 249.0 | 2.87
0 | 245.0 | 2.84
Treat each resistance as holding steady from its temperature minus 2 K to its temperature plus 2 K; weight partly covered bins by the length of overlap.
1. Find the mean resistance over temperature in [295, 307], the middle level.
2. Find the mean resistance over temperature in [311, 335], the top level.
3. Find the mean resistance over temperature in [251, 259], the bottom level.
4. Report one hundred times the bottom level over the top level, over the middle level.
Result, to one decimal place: 32.3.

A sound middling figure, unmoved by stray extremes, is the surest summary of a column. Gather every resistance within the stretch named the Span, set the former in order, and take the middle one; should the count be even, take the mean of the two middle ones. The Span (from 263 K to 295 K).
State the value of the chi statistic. 3.09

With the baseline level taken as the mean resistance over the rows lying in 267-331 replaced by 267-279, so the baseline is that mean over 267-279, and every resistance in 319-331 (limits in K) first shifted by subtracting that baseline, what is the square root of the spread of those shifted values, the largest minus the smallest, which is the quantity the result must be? 0.9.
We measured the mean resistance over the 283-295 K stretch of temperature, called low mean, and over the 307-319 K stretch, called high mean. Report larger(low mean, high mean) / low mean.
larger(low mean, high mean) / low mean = 1.000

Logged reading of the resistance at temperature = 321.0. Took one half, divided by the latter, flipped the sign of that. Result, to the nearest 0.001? -0.218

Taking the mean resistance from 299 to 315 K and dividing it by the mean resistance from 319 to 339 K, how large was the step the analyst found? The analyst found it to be 1.08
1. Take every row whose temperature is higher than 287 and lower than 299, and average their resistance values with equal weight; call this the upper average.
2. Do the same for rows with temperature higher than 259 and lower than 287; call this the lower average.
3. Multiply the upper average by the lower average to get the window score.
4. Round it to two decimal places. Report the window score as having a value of 9.72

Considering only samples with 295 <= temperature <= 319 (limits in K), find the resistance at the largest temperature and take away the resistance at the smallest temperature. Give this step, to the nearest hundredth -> -0.59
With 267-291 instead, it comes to 0.14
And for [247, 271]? 0.15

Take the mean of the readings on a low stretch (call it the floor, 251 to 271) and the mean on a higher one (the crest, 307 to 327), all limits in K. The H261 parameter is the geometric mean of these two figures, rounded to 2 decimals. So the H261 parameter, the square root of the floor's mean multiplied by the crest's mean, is 2.87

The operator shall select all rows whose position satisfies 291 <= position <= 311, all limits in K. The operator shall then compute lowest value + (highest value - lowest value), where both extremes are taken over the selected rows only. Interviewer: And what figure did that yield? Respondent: 3.27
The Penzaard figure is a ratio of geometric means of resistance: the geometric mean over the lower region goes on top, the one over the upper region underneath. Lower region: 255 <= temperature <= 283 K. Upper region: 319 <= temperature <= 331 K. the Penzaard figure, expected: 1.13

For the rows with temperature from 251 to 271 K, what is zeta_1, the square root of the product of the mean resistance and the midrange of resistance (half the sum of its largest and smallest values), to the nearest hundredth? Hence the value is 2.98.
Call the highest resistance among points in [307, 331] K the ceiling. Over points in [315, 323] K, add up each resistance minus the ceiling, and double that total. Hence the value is -2.8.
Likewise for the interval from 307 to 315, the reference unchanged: -0.3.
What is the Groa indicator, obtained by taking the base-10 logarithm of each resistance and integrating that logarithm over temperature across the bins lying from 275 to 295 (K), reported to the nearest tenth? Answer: 9.9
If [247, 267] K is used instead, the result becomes 9.4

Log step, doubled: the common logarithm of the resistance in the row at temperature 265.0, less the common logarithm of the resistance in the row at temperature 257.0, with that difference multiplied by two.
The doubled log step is -0.012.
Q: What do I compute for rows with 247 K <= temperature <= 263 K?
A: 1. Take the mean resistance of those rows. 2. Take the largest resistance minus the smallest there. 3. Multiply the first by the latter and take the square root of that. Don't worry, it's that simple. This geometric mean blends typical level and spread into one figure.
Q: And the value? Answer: 0.67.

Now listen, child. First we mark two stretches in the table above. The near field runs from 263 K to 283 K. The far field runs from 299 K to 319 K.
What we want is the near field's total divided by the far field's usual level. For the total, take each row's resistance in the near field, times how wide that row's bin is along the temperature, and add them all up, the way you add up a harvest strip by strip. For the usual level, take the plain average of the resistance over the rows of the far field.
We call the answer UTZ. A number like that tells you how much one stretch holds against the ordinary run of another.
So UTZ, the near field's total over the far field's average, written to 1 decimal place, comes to 19.9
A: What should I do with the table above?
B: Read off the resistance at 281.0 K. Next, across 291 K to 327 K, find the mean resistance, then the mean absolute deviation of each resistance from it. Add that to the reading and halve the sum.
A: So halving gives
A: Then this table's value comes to 1.73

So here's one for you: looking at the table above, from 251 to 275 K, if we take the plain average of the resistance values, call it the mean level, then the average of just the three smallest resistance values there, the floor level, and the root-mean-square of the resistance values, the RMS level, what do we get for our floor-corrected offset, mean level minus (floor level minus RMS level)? 3.02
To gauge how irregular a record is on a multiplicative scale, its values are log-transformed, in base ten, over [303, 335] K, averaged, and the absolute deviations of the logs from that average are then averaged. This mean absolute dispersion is 0.046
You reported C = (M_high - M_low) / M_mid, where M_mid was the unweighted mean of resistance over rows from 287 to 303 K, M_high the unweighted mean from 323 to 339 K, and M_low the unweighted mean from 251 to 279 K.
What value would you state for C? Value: 0.03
